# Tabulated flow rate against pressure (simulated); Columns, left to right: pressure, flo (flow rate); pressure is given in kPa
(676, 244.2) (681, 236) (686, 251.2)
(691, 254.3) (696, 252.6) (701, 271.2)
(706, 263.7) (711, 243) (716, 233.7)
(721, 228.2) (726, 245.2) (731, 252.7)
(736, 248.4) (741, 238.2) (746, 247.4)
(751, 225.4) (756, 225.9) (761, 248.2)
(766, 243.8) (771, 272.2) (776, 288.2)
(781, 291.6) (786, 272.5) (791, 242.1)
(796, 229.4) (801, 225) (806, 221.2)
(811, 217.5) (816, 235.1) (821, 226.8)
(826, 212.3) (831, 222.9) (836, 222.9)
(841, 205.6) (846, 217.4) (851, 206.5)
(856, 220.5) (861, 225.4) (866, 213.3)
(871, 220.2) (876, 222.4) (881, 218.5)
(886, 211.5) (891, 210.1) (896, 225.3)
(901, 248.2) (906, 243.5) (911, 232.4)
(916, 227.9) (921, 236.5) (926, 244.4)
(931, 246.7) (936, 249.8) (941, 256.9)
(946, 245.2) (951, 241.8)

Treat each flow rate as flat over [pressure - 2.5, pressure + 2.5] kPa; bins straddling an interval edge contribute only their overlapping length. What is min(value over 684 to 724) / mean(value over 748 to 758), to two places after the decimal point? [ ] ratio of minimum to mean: 1.01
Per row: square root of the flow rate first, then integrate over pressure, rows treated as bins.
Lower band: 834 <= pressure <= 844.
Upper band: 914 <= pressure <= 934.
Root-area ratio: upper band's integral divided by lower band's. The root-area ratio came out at 2.1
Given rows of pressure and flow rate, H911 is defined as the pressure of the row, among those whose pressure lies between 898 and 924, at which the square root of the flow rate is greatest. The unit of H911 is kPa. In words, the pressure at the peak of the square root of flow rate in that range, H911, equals 901 kPa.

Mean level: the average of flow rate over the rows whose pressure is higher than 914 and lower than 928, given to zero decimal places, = 236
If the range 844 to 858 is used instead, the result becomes 215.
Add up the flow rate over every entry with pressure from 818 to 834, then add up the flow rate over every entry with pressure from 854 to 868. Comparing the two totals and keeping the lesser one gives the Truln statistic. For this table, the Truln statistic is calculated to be 659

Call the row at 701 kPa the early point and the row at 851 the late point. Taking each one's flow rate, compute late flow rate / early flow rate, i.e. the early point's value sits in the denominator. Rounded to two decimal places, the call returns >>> 0.76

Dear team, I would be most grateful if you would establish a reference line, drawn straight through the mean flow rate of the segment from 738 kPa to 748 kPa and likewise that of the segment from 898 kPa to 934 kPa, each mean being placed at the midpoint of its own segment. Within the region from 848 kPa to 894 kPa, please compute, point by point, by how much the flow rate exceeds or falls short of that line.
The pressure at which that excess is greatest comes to 861 kPa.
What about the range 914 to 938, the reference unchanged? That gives 936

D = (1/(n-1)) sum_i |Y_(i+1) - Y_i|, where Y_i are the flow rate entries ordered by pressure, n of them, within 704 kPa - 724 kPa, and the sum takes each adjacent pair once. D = 12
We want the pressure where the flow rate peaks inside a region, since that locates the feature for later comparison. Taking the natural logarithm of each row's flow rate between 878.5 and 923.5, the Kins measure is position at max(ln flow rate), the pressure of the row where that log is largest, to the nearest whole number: 901 kPa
